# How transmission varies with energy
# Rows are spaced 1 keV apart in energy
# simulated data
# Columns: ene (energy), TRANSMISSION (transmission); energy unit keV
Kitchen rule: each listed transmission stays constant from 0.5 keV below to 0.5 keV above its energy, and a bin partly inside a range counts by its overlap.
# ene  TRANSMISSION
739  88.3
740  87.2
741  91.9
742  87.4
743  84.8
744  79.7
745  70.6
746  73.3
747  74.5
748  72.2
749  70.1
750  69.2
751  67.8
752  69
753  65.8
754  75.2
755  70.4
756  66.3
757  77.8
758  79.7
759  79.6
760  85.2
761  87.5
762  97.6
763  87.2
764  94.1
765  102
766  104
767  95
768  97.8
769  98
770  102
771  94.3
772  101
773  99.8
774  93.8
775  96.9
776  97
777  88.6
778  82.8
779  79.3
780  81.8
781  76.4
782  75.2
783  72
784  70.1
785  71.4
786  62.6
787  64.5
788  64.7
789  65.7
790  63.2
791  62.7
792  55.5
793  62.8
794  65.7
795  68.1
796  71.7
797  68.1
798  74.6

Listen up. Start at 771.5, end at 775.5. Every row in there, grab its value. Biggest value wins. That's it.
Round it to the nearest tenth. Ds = 101.0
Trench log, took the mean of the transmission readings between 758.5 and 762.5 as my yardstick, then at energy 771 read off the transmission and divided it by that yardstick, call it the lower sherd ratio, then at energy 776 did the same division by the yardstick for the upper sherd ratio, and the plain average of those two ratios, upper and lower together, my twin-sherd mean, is 1.09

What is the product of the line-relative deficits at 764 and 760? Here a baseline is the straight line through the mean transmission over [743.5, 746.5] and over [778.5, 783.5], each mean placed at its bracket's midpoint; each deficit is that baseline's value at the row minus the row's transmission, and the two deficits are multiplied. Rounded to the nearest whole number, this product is 177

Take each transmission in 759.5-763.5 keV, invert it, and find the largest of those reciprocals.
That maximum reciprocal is 0.012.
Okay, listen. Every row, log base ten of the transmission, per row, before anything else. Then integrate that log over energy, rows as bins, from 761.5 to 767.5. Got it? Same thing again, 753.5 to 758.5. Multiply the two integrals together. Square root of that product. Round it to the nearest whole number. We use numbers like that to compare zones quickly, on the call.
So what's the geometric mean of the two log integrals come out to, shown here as 11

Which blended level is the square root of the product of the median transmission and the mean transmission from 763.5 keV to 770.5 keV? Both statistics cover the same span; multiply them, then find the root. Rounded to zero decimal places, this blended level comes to 98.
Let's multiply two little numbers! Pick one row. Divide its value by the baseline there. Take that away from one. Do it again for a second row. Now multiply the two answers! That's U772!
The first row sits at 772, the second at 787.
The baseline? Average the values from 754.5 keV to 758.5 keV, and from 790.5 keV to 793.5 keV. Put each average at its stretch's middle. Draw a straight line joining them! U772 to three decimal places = 0.018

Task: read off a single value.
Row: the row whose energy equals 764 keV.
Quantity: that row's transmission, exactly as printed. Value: 94.1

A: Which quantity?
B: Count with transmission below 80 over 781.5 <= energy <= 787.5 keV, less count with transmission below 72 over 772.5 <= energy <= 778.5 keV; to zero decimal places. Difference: 6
